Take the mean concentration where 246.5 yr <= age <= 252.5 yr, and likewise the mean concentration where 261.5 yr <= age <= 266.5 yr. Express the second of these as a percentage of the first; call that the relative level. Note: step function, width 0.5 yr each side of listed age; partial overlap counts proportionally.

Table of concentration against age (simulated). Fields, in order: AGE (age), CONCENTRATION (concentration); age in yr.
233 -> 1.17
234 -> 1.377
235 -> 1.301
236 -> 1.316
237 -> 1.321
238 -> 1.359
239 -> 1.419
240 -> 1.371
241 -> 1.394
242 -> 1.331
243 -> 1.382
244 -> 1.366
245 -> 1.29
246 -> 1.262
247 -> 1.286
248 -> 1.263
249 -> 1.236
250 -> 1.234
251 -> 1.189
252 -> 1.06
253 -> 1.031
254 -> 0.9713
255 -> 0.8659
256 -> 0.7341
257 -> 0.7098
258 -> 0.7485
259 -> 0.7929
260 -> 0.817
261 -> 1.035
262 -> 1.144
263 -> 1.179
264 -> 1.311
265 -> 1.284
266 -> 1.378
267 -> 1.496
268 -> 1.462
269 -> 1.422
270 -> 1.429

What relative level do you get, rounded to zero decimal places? 104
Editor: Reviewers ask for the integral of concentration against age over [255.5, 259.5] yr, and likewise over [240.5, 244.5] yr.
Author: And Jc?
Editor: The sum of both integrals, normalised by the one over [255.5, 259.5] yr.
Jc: 2.83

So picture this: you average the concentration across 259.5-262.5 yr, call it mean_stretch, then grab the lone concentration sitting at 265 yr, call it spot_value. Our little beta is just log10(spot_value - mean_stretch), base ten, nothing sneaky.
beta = -0.54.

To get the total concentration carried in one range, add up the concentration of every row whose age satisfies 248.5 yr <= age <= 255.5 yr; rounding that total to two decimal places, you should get 7.59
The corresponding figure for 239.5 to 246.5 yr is 9.40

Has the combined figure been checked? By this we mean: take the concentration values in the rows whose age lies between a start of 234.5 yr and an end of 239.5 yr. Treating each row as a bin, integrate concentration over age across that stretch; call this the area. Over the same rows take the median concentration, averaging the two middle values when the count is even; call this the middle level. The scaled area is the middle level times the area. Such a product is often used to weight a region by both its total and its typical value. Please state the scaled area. 8.9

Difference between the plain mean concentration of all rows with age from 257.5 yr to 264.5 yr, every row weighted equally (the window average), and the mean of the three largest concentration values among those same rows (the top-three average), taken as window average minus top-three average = -0.21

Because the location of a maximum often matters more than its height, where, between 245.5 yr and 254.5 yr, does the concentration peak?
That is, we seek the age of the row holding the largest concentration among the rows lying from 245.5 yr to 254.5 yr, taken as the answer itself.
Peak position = 247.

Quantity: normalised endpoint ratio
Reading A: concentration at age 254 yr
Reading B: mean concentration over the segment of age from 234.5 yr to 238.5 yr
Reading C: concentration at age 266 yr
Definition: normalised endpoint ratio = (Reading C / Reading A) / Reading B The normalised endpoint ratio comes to 1.07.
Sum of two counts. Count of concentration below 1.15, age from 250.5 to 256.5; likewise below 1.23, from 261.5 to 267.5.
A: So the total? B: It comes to 7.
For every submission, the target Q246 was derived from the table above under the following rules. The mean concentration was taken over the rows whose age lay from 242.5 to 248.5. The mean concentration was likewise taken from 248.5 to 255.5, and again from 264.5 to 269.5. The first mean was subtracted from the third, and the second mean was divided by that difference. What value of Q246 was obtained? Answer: 11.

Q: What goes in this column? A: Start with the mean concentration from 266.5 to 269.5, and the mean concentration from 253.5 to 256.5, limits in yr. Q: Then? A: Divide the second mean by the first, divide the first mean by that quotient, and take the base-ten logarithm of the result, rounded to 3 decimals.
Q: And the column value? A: 0.396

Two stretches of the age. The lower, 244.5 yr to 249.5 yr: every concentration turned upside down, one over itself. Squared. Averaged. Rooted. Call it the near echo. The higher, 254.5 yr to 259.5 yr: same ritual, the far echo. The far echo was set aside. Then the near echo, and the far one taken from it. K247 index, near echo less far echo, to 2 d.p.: -0.52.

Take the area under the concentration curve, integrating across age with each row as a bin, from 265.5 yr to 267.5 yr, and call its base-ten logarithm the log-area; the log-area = 0.458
